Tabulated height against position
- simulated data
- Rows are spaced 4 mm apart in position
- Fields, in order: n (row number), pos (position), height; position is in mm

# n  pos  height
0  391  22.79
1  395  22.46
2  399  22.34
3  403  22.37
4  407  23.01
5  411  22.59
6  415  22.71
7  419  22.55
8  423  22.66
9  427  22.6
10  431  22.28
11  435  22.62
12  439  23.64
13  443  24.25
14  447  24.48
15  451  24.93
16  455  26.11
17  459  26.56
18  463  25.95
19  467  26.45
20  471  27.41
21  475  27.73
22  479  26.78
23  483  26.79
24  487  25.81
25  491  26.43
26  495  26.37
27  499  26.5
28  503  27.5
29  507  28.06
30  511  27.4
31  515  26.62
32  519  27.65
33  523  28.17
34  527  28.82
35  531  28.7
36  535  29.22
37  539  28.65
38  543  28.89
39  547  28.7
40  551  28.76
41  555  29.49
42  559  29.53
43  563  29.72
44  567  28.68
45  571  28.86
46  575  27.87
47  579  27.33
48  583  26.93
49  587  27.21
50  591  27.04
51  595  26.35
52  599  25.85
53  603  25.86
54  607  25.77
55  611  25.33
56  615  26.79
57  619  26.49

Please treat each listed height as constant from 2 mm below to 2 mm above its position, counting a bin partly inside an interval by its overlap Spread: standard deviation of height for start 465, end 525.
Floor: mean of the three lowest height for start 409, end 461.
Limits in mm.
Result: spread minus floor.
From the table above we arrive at -21.8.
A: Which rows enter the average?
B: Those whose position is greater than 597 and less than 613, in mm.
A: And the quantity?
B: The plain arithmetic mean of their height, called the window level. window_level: 25.7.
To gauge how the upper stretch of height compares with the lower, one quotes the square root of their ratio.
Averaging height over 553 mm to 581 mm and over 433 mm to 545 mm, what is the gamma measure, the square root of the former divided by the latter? 1.038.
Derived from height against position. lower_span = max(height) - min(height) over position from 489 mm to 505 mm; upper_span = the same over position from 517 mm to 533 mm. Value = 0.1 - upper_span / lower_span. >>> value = -0.94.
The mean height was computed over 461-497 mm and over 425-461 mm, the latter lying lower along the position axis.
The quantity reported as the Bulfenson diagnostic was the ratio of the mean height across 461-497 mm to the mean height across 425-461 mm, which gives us 1.10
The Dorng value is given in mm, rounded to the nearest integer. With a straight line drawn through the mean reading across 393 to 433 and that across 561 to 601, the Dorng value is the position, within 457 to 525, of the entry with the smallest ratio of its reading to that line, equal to 515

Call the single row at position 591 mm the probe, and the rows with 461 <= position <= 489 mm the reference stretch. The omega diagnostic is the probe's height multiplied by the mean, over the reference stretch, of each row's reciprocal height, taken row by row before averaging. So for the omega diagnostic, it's 1.01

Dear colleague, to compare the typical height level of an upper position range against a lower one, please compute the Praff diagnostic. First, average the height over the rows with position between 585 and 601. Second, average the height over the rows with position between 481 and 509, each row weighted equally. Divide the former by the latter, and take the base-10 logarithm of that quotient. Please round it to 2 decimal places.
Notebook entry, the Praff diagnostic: 0.00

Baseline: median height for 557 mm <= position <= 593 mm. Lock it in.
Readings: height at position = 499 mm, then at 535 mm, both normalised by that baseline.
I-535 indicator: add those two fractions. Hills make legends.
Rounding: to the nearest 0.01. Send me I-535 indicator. 2.00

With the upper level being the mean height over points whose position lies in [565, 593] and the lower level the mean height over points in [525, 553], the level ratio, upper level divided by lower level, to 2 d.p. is 0.96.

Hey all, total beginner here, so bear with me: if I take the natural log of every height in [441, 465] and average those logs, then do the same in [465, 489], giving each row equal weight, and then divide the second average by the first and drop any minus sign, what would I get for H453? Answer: 1.02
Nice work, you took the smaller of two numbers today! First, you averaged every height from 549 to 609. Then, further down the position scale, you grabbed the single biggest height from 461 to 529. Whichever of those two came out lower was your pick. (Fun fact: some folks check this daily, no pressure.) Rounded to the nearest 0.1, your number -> 27.7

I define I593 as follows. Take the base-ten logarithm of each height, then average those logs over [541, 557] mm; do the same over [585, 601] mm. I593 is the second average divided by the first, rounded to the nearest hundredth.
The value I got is 0.97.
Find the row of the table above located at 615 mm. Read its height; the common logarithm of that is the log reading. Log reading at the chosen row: 1.43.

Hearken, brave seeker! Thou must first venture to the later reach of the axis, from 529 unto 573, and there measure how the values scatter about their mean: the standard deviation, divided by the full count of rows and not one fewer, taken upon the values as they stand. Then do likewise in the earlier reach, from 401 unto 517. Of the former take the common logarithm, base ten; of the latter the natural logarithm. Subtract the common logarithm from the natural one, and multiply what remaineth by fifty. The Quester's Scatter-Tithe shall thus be 55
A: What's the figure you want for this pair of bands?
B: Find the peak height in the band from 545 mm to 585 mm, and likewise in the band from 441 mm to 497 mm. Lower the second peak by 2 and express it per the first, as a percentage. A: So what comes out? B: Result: 86.6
